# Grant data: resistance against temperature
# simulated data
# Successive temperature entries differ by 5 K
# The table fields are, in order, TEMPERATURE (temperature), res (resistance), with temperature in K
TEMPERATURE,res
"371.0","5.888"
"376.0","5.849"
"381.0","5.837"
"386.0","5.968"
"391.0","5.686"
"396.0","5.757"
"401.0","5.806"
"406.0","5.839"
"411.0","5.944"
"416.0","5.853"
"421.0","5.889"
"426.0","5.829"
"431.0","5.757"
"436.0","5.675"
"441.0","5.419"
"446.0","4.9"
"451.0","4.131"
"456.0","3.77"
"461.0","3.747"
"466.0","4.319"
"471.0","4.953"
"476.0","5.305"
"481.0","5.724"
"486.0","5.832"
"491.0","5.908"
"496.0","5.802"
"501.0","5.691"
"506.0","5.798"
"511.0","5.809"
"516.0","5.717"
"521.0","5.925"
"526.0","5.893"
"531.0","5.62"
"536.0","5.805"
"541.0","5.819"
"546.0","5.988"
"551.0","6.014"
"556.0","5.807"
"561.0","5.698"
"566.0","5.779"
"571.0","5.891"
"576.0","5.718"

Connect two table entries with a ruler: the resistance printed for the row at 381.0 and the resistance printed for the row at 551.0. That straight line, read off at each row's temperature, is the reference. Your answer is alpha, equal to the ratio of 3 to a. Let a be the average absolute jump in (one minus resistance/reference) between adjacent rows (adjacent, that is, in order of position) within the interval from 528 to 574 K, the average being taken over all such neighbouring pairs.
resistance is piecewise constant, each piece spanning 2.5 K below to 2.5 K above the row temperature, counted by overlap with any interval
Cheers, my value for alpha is 163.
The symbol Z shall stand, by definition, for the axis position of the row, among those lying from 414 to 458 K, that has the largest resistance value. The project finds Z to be 421.0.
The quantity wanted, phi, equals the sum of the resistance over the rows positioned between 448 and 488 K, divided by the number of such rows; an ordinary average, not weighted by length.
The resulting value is 4.72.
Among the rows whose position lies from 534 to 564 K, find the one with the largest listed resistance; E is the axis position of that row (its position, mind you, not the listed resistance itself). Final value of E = 551.0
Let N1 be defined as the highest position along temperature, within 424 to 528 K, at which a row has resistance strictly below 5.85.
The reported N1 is 516.0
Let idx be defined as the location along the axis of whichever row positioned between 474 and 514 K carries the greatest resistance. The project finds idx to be 491.0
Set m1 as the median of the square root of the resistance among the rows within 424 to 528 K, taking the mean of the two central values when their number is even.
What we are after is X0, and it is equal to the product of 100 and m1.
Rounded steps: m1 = 2.39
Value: 239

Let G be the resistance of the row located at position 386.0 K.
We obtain 5.968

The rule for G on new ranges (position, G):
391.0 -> 5.686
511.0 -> 5.809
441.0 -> 5.419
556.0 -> 5.807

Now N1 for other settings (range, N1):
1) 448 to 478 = 476.0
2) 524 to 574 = 566.0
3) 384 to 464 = 461.0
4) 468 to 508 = 506.0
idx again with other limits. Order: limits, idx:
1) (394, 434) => 411.0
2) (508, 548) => 546.0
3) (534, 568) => 551.0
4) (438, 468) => 441.0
